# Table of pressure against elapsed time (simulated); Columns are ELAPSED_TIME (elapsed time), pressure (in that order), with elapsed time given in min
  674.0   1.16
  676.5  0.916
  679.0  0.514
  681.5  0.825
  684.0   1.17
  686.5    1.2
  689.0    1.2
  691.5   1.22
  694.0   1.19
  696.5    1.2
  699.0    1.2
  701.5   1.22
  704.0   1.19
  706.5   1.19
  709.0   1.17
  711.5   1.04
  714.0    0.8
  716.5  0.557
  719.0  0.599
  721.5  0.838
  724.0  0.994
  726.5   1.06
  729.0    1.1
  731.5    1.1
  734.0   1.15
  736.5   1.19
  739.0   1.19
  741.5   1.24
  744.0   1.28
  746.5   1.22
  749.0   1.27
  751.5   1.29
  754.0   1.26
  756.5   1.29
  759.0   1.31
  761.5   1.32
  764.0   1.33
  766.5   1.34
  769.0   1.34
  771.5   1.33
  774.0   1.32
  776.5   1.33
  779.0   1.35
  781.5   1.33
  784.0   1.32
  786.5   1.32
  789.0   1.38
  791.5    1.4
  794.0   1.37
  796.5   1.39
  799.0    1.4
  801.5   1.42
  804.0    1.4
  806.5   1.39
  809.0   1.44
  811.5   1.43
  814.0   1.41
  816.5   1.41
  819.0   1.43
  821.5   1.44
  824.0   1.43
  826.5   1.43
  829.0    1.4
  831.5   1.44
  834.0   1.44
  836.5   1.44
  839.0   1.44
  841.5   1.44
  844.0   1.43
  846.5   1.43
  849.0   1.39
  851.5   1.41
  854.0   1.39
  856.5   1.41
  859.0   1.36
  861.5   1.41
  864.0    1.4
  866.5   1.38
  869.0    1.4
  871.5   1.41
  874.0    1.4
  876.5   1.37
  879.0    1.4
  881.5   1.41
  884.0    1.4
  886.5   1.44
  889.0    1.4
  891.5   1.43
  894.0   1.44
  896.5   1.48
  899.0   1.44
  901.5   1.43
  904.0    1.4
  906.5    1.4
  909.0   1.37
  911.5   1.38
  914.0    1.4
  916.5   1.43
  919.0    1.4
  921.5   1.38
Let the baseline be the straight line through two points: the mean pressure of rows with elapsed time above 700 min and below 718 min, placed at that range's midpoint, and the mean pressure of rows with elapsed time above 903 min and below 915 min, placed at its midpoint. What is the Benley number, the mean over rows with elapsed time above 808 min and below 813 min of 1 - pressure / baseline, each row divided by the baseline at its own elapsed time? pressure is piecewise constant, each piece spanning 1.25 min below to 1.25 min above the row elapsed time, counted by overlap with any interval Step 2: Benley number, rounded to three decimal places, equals -0.187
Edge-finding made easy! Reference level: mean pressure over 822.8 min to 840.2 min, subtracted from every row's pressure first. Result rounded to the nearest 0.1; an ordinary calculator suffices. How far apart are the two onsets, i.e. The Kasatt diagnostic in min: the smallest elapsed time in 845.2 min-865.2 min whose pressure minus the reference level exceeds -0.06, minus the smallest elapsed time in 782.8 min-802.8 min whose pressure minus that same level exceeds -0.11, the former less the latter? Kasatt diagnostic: 57.5 min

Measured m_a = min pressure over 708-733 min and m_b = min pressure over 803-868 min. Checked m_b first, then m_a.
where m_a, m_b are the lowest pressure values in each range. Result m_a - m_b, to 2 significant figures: -0.80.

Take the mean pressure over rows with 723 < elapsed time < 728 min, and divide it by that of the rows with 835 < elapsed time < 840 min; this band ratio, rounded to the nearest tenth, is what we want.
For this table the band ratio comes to 0.7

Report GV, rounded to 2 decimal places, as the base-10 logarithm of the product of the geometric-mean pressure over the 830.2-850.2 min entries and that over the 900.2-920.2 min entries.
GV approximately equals 0.30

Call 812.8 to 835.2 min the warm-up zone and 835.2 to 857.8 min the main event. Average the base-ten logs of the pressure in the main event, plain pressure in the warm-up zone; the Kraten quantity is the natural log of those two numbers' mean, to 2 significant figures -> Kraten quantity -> -0.24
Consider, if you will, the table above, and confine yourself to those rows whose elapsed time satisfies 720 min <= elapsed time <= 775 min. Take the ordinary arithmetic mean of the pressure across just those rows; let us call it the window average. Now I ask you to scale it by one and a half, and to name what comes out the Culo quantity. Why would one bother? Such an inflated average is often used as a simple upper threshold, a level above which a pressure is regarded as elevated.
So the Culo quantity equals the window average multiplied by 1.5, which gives 1.82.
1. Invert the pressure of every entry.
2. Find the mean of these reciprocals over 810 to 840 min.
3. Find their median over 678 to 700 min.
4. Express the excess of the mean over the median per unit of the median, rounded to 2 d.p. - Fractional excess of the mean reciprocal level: -0.16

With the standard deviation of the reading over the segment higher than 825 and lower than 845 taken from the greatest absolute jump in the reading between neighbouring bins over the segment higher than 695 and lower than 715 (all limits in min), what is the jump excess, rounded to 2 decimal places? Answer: 0.23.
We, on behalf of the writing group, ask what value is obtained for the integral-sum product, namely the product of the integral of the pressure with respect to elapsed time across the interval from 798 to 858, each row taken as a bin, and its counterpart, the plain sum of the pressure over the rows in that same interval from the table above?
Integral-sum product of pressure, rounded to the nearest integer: 2905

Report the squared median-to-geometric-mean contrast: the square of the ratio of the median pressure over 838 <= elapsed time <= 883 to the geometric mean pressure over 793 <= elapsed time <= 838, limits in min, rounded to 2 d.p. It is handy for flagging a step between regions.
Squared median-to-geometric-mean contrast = 0.98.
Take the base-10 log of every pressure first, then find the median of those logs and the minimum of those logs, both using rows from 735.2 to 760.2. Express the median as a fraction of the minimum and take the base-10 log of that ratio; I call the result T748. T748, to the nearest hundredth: 0.13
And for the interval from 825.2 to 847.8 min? 0.03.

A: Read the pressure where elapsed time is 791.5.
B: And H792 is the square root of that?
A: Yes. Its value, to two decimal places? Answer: 1.18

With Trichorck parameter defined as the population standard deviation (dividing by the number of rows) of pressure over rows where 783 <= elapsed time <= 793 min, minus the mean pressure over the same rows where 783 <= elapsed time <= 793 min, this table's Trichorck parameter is -1.32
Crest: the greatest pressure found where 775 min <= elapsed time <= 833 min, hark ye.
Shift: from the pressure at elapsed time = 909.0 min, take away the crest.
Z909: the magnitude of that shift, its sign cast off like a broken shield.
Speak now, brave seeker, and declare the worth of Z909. 0.07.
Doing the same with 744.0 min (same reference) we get 0.16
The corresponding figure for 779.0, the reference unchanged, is 0.09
